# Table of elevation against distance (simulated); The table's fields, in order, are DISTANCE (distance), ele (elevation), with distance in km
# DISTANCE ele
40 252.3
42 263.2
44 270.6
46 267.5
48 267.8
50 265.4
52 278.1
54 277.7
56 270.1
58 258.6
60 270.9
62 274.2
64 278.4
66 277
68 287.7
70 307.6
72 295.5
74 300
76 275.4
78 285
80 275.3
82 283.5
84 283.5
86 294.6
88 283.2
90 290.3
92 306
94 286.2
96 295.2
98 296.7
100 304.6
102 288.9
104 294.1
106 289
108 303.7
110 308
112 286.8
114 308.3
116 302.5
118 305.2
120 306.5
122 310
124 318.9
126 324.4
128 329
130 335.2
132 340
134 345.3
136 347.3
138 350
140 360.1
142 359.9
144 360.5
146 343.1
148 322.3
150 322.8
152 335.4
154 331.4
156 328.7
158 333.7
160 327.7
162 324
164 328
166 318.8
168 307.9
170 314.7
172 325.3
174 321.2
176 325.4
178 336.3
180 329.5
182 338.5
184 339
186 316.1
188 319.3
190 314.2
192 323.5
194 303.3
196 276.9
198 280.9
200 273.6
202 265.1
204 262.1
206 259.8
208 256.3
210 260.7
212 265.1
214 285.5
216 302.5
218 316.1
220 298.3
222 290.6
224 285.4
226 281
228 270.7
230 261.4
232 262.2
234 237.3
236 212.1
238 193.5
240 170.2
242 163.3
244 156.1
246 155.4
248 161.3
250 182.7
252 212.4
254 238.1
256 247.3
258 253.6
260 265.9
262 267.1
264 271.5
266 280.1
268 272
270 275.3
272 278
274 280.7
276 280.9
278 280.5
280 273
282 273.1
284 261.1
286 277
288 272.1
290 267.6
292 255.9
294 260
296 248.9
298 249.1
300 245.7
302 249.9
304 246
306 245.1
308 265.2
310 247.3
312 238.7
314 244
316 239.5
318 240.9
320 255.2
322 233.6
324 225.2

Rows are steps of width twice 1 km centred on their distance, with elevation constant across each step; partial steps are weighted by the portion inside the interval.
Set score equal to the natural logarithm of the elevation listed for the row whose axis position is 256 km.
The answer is 5.51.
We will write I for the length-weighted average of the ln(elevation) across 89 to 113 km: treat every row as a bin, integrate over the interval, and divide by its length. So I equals 5.69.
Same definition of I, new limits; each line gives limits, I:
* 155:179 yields 5.78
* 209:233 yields 5.64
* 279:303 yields 5.56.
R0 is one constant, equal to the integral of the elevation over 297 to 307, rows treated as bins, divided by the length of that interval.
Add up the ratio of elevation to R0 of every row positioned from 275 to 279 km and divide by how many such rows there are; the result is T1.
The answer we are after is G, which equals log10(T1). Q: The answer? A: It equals 0.055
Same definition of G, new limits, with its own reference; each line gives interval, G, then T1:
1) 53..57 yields 0.045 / 1.11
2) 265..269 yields 0.048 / 1.12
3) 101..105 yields 0.072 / 1.18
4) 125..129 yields 0.121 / 1.32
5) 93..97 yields 0.070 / 1.18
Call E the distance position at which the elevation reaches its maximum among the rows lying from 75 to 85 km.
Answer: 78 km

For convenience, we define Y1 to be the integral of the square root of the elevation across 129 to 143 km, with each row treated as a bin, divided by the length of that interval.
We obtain 18.7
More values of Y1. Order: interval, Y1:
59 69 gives 16.7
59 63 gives 16.5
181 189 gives 18.1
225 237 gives 15.9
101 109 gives 17.1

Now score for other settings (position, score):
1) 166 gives 5.76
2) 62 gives 5.61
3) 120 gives 5.73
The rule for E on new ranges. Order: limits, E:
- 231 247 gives 232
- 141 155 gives 144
